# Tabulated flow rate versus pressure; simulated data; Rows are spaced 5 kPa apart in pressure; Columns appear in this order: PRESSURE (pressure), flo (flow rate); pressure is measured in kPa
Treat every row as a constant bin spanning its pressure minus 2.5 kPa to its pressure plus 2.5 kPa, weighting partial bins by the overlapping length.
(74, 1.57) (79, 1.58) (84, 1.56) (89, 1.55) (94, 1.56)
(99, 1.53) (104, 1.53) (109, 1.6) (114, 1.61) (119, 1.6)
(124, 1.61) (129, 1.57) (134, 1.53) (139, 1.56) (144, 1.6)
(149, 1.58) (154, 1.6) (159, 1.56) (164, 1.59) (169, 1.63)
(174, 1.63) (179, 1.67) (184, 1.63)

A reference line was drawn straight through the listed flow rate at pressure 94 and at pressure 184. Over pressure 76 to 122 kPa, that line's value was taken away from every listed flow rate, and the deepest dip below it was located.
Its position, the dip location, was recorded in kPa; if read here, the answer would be 104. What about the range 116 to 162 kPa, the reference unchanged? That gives 134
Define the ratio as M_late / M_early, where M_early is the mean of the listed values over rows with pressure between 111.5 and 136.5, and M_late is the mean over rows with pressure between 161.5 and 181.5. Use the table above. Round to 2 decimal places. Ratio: 1.03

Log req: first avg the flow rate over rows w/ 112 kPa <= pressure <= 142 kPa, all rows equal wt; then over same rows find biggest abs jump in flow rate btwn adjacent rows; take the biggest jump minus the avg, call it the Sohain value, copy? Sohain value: -1.54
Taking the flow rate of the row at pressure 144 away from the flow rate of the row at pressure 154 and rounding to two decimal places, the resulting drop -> 0.00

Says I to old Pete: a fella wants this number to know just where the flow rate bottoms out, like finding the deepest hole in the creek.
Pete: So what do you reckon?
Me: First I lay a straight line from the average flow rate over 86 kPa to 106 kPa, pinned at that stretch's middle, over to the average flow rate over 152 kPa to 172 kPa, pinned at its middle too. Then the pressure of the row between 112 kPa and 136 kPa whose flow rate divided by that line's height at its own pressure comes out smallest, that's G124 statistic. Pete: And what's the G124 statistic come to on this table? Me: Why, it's 134 kPa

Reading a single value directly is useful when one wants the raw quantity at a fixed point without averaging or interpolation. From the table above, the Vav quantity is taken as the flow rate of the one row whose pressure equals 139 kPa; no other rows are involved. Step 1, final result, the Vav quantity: 1.56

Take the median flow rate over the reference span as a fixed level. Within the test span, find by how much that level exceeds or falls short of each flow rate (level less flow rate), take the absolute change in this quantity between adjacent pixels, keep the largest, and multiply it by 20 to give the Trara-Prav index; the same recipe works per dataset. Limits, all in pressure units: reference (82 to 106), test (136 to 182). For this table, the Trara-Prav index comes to 0.80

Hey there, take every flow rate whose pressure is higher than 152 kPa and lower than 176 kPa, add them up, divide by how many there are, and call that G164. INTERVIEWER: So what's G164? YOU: 1.60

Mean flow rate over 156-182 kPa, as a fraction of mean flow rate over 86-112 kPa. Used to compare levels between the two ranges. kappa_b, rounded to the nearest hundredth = 1.04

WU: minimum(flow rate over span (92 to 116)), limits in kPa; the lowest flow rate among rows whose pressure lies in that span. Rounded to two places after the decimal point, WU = 1.53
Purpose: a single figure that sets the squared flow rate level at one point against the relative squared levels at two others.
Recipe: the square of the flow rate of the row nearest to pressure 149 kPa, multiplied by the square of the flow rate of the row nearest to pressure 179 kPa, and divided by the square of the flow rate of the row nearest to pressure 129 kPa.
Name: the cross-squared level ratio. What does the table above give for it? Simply 2.82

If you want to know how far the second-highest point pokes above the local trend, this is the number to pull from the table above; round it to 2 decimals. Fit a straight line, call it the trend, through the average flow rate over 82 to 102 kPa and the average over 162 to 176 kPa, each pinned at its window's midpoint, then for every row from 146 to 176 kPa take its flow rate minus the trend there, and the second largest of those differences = 0.01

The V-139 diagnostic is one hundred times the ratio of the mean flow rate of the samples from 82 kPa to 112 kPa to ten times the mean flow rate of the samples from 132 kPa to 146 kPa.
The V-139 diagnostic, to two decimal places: 9.95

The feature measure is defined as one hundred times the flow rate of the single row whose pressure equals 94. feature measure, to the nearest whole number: 156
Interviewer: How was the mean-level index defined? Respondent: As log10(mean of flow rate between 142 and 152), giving 0.201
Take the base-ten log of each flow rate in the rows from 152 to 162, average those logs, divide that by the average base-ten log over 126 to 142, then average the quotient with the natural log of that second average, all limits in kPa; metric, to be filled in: -0.308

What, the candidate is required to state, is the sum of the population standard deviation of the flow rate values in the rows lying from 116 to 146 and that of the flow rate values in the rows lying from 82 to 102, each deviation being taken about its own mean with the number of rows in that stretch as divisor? 0.040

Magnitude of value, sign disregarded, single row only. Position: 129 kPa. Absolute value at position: 1.57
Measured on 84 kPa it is 1.56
